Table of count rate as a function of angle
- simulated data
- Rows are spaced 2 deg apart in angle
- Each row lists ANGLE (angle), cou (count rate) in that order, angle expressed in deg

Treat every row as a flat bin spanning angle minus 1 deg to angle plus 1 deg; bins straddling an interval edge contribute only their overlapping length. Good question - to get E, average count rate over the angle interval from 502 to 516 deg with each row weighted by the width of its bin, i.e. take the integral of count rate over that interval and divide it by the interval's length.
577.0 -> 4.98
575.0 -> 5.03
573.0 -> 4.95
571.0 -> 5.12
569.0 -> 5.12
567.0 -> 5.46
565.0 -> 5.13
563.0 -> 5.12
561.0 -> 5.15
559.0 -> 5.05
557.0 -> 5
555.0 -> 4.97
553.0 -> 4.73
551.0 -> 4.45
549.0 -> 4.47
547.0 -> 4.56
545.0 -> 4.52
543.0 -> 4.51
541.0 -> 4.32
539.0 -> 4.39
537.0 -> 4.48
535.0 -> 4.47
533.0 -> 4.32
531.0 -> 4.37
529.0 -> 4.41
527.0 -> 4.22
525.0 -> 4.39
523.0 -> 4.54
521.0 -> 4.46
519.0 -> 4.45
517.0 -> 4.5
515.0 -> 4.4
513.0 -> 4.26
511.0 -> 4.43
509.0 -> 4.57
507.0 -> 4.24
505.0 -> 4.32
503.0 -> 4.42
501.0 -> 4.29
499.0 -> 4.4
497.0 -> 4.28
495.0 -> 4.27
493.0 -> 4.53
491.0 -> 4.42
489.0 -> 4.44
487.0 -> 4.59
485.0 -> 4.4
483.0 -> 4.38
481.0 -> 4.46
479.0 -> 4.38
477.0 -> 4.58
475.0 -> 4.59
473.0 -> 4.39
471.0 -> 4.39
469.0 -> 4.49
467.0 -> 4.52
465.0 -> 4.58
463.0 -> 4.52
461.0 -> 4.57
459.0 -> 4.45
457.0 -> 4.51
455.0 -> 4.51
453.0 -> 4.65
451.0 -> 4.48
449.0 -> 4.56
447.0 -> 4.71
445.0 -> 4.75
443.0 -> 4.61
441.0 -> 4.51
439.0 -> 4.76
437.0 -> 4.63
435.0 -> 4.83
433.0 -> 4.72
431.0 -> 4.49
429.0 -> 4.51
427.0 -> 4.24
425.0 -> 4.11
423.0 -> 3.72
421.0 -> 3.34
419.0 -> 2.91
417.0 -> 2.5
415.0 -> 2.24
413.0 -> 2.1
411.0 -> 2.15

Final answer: 4.38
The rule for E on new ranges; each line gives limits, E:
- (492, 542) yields 4.39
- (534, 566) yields 4.71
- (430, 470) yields 4.59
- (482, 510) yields 4.40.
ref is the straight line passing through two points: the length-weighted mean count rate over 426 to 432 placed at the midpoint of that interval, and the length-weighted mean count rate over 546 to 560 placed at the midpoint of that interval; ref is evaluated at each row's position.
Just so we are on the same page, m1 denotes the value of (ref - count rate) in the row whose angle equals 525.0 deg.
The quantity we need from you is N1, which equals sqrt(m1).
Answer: 0.53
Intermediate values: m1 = 0.28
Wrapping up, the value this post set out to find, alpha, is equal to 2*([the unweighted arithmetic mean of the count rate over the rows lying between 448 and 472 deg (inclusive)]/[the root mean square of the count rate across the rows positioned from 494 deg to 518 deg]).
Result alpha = 2.07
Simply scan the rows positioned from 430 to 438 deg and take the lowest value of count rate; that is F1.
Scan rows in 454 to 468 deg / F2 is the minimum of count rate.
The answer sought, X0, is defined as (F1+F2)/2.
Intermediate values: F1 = 4.49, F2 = 4.45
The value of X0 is 4.47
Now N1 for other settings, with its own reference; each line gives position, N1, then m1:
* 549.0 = 0.52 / 0.27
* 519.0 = 0.45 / 0.21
